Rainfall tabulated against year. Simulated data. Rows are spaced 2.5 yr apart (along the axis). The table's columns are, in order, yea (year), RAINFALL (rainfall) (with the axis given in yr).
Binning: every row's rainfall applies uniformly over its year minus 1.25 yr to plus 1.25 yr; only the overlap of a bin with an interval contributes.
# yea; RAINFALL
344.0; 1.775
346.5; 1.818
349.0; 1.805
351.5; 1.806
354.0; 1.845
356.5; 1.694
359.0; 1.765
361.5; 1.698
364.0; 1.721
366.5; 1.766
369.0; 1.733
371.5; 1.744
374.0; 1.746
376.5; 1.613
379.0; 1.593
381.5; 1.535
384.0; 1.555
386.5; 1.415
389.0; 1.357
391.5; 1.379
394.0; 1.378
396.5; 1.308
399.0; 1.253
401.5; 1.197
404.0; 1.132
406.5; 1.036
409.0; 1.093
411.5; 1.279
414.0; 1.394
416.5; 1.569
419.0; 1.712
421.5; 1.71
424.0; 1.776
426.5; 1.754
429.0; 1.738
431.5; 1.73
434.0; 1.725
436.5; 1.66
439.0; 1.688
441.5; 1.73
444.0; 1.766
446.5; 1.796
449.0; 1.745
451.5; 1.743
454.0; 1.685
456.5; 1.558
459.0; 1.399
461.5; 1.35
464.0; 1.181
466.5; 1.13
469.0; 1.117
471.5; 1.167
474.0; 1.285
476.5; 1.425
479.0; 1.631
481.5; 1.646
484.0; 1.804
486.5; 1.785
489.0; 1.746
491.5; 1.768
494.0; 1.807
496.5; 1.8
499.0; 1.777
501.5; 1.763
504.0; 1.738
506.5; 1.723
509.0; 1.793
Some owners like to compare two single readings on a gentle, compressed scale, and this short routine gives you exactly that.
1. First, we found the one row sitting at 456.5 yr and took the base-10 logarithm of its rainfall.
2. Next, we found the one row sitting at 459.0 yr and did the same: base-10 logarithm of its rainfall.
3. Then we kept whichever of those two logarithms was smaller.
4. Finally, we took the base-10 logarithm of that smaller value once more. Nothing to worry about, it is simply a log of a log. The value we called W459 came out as -0.84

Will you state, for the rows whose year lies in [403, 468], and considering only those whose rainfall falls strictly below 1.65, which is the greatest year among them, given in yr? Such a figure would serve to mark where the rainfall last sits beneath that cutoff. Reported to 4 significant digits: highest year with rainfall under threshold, 466.5 yr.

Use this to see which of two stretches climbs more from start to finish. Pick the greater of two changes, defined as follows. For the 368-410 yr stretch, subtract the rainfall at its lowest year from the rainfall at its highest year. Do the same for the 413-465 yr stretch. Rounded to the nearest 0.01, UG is -0.21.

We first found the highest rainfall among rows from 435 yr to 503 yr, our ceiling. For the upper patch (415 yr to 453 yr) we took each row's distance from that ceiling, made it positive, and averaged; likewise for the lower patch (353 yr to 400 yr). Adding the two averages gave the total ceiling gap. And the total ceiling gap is 0.31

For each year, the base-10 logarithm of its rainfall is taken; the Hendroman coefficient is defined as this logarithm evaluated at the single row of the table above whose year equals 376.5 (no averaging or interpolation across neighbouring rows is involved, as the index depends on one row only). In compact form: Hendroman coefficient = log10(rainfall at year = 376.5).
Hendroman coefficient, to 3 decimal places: 0.208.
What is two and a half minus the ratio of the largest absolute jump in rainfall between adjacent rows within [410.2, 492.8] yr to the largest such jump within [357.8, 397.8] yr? 1.03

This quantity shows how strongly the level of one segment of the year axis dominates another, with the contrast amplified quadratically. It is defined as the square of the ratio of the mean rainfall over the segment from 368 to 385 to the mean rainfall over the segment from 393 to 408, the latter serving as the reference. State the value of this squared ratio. 1.8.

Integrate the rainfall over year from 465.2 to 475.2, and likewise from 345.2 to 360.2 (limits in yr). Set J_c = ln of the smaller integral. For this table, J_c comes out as 2.46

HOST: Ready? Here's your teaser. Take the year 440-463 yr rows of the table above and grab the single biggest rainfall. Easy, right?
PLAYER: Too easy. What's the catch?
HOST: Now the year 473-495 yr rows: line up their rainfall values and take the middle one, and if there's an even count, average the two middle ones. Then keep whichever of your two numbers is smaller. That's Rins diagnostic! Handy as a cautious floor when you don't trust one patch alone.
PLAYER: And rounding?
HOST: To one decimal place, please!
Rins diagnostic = 1.7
